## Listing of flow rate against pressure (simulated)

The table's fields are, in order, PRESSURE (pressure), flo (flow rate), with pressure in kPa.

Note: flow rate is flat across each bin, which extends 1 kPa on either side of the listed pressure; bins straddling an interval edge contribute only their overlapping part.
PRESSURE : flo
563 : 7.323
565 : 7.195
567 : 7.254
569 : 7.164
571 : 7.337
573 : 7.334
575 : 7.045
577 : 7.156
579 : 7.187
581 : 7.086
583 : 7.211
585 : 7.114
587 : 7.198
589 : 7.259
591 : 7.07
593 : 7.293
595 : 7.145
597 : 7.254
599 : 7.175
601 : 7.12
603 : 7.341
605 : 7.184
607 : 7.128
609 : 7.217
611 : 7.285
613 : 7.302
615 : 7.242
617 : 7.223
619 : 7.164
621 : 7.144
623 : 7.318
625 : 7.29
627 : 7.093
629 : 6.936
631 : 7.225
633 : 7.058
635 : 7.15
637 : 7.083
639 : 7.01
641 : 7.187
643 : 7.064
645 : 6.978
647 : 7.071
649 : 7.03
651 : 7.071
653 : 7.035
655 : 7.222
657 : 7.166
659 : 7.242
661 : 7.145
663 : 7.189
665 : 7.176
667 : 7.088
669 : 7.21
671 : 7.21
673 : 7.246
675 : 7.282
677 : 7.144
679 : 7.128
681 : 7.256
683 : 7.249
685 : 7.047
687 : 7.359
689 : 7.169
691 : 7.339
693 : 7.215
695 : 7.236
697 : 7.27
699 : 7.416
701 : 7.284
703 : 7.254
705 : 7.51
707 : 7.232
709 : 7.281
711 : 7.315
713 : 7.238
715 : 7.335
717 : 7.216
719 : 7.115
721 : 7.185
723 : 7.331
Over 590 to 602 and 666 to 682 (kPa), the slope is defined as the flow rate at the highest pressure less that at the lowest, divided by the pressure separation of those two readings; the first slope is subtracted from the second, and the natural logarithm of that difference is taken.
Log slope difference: -5.0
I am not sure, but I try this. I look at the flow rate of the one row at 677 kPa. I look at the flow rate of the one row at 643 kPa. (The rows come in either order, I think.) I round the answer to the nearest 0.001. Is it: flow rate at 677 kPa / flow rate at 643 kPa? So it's 1.011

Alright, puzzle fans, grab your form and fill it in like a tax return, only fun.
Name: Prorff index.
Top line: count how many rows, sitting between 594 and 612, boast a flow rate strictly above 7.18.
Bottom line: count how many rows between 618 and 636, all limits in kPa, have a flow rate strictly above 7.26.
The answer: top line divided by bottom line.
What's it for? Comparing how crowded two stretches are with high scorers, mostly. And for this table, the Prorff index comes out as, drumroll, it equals 2.5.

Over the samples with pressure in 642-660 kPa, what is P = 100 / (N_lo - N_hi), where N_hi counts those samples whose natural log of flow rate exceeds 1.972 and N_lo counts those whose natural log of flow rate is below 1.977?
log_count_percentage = 20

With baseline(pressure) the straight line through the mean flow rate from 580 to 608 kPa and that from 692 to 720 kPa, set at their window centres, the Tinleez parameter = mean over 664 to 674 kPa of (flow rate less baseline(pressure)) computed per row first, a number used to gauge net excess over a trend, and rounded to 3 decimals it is -0.062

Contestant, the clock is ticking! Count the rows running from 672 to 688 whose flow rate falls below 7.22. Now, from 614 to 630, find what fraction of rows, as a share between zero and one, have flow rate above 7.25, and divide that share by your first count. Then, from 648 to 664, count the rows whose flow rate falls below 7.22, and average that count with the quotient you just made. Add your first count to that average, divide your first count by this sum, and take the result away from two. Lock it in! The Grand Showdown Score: 1.50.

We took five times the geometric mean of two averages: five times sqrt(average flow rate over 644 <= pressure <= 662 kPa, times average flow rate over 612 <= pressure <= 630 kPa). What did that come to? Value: 35.7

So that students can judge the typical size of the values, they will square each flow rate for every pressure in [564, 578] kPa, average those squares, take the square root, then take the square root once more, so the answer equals 2.69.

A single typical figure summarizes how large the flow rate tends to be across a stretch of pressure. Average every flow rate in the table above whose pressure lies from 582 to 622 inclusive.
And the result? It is 7.20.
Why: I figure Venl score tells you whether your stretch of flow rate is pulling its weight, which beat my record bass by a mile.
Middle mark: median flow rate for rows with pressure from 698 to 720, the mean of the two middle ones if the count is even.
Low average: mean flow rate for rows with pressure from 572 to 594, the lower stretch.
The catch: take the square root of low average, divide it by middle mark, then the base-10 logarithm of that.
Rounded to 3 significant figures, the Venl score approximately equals -0.434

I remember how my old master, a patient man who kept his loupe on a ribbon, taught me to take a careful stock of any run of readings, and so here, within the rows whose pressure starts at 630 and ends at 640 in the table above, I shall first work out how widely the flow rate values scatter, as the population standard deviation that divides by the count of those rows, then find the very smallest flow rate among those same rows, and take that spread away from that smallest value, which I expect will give 6.93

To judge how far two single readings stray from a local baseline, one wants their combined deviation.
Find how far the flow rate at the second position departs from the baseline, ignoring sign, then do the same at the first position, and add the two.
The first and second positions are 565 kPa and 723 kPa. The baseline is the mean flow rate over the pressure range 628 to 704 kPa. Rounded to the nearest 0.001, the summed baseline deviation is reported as 0.187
